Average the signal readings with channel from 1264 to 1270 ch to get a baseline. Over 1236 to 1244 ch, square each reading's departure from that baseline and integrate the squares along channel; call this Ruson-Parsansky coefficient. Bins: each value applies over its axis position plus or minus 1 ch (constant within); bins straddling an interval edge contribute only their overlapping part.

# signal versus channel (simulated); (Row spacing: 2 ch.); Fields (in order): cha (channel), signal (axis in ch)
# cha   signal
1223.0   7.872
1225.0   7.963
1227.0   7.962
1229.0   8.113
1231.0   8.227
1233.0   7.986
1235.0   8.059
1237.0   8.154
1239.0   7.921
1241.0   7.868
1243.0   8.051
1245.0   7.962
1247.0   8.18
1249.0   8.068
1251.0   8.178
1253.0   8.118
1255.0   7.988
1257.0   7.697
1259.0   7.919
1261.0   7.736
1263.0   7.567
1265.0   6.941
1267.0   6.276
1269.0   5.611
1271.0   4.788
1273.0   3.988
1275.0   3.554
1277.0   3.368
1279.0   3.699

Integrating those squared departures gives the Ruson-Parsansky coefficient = 24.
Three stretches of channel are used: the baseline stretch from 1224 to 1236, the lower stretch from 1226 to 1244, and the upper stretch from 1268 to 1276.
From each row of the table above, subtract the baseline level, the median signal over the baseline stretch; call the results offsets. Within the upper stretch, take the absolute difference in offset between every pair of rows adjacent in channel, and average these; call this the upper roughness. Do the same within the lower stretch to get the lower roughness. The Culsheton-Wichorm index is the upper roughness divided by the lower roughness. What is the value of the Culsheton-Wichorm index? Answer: 4.8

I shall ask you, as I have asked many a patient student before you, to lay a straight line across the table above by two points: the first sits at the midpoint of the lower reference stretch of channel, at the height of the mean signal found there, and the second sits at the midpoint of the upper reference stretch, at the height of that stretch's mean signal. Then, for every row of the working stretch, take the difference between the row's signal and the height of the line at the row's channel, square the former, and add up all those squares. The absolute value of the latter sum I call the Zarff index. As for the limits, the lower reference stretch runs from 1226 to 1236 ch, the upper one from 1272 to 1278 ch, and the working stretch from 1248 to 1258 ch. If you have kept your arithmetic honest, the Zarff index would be 23.4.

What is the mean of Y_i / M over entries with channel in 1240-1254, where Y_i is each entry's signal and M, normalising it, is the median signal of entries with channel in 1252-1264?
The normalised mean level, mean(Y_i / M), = 1.03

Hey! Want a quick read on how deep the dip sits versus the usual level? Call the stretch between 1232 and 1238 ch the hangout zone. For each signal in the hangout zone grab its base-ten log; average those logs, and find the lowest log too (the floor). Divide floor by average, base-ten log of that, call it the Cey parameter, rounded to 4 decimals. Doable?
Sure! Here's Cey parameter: -0.0021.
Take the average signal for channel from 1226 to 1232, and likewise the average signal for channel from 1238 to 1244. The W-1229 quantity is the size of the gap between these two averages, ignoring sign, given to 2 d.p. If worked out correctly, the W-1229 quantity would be 0.15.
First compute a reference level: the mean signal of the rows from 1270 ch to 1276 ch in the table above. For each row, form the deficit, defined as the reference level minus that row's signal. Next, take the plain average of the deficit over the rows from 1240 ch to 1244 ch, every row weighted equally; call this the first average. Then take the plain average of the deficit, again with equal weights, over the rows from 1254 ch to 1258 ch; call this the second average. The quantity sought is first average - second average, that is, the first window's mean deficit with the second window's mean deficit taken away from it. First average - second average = -0.12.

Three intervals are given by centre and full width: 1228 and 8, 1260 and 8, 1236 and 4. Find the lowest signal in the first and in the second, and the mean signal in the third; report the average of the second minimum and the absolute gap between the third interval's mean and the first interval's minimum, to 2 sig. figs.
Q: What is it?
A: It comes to 3.9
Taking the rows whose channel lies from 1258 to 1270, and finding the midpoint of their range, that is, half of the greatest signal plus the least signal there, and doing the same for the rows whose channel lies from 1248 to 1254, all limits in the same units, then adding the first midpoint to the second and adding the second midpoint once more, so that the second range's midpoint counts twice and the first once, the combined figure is 23.0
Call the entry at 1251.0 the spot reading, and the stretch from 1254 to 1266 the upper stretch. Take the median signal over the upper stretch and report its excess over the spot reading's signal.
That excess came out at -0.46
